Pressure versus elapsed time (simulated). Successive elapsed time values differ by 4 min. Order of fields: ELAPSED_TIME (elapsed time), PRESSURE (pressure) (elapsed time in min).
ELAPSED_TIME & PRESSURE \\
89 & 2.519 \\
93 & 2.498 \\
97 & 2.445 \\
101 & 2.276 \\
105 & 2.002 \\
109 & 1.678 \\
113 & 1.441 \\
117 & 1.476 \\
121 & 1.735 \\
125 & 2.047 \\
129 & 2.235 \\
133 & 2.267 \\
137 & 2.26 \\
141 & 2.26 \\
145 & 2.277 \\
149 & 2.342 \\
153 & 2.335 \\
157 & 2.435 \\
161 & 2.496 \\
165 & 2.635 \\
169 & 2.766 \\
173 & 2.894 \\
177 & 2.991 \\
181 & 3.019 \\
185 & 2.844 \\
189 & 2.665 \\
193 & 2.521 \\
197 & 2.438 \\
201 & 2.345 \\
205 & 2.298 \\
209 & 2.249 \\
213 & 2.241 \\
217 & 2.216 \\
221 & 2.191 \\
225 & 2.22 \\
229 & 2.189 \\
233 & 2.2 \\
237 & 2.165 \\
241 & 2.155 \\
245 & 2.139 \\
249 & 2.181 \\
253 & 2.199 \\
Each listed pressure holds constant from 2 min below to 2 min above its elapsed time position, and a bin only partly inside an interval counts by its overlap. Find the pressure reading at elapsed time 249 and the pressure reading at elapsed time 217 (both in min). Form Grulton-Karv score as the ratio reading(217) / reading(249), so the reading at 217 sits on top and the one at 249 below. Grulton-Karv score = 1.02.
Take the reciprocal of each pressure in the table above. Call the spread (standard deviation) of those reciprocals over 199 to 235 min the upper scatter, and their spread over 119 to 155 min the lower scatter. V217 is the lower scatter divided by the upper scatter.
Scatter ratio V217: 4.6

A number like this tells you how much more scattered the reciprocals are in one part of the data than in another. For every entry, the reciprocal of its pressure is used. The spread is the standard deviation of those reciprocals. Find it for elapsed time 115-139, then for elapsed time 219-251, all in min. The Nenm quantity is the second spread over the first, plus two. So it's 2.06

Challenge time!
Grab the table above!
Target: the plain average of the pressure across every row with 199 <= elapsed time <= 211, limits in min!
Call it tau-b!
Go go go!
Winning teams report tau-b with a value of 2.3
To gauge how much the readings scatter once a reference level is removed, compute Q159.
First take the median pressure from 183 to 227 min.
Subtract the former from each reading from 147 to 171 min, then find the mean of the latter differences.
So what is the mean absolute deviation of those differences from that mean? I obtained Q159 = 0.13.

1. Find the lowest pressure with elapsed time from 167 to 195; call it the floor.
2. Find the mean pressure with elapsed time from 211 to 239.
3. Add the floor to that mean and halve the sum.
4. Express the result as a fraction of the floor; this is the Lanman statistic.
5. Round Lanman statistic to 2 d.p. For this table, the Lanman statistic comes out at 0.94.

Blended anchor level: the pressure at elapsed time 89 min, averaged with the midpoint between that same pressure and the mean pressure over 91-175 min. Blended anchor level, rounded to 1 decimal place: 2.4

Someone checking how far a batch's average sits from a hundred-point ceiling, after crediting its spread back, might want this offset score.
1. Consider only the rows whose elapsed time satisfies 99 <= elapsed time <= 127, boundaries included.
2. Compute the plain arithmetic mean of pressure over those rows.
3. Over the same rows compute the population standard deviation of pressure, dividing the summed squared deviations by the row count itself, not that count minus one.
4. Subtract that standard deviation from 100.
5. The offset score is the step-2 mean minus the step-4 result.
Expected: -97.90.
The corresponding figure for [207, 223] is -97.75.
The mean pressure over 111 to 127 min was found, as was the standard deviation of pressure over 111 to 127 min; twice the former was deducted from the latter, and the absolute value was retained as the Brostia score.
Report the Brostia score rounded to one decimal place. 3.1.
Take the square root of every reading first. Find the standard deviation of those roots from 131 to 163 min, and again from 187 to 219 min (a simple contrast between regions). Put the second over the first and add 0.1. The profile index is 1.86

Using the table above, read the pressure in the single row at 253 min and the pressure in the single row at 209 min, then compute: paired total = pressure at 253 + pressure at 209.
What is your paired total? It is 4.45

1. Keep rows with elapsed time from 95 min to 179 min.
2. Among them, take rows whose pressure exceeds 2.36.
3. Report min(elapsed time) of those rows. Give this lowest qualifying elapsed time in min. 97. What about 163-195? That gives 165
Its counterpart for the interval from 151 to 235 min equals 157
